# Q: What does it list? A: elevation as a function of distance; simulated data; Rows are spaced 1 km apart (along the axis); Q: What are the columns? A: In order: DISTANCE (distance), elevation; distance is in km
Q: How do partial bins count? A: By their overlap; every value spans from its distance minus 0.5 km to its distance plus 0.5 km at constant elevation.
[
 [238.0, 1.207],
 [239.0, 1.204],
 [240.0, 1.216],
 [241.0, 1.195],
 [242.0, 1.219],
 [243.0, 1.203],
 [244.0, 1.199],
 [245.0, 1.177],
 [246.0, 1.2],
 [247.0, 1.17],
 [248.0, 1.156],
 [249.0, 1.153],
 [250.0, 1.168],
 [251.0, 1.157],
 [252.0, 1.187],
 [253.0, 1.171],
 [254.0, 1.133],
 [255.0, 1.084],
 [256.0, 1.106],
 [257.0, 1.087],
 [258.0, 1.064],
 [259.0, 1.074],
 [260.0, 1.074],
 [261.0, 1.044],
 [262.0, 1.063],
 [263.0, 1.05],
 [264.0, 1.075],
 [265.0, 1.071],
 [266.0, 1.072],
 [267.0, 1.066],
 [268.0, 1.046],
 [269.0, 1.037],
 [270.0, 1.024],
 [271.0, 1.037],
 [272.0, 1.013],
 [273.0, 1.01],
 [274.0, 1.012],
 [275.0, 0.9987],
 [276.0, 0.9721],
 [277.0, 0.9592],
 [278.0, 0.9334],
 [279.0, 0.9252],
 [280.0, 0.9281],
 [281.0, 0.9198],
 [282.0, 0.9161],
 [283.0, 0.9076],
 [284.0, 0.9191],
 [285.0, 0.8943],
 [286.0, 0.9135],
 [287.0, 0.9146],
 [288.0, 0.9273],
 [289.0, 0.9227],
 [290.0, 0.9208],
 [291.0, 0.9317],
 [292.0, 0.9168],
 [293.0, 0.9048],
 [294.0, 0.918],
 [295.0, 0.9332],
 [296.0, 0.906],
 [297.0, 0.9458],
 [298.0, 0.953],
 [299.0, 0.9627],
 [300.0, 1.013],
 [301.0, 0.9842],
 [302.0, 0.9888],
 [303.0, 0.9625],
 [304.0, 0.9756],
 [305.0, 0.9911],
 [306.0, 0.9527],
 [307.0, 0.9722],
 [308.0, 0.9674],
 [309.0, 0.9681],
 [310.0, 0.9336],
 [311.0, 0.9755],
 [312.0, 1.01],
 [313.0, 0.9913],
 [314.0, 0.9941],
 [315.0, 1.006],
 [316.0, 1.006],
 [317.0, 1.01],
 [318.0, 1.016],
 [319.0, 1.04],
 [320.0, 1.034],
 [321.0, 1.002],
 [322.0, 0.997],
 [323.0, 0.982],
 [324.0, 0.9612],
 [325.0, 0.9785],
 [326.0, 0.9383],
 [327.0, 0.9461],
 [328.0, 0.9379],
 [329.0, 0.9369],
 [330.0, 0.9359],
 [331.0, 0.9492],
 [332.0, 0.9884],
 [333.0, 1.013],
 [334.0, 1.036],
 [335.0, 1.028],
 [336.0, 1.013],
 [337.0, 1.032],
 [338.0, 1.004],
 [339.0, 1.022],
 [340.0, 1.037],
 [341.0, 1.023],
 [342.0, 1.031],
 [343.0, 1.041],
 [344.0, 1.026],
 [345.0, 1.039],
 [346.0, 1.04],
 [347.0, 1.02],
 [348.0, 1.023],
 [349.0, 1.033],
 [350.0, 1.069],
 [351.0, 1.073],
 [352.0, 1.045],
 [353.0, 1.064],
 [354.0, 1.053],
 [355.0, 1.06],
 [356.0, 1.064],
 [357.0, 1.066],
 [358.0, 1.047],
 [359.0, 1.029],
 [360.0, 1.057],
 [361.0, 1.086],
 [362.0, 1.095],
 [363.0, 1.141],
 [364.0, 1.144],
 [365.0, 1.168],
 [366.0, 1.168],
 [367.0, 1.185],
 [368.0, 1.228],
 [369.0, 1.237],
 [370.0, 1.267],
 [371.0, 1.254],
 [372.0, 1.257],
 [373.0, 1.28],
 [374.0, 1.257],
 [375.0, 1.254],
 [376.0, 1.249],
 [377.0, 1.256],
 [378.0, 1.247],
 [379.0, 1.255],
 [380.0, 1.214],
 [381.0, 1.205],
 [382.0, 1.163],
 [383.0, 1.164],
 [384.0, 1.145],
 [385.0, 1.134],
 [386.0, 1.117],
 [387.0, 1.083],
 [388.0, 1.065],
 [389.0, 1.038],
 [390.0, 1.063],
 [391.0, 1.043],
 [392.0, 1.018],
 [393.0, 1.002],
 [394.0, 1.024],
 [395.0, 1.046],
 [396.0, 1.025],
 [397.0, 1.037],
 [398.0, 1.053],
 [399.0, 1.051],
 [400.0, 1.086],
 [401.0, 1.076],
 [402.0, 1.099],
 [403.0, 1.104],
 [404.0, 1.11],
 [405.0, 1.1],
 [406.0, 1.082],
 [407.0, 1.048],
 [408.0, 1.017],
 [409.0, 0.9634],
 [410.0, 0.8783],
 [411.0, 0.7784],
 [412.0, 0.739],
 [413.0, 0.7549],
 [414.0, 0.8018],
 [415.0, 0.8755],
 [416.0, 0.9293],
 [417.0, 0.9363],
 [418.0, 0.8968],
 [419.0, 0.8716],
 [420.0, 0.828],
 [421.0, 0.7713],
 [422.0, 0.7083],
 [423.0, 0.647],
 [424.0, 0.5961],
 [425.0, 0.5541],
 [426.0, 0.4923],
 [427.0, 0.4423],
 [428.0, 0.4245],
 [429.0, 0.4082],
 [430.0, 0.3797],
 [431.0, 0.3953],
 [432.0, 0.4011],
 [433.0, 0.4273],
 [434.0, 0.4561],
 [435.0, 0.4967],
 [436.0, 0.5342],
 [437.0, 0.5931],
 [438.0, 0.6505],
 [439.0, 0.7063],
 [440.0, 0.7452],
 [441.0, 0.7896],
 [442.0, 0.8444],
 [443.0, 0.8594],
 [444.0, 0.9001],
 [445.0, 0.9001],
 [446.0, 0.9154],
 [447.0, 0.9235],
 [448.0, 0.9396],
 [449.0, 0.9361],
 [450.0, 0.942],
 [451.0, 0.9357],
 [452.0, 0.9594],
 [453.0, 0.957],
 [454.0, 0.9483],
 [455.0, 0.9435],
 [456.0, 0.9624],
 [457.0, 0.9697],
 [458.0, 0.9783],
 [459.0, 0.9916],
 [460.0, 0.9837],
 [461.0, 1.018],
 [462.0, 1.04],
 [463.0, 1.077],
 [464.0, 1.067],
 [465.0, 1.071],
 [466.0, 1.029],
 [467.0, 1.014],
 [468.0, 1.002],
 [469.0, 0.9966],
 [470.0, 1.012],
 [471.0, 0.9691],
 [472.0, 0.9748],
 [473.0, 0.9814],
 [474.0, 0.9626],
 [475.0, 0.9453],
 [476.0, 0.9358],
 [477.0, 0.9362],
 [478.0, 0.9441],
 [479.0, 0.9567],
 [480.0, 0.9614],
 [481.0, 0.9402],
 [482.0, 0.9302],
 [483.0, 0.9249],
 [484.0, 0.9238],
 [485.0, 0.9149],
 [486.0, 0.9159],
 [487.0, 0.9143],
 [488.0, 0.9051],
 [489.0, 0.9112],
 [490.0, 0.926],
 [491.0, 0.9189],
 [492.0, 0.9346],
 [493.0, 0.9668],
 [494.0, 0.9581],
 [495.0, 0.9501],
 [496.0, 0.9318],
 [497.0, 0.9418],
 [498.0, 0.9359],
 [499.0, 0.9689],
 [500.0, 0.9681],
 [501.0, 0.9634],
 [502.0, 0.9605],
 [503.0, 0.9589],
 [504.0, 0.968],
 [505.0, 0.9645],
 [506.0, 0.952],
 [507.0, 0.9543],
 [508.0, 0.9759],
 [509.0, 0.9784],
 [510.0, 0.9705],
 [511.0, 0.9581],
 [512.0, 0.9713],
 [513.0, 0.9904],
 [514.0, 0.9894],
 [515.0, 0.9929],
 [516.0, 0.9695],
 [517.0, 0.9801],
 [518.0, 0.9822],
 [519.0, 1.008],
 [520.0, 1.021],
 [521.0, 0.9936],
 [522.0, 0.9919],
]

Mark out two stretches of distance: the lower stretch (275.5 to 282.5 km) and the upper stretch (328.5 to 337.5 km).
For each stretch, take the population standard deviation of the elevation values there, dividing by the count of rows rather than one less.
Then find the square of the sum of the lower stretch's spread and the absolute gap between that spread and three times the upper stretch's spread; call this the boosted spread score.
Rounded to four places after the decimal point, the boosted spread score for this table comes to 0.0137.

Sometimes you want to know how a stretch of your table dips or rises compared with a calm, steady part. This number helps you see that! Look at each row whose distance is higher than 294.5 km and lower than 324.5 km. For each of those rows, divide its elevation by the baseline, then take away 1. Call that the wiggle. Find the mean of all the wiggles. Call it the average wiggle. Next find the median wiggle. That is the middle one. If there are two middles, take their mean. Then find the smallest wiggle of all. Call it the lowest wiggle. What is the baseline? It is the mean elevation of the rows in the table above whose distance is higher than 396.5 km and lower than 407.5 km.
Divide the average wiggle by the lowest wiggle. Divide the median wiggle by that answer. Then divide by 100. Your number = -0.0016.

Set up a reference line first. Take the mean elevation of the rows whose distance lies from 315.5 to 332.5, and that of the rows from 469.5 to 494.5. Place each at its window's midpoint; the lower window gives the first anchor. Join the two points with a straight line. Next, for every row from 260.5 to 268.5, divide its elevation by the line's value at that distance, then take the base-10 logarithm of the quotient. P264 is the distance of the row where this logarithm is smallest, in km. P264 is 261.0 km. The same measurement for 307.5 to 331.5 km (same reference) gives 310.0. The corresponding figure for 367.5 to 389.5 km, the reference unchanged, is 389.0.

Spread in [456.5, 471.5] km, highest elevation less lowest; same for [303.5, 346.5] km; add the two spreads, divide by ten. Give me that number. 0.022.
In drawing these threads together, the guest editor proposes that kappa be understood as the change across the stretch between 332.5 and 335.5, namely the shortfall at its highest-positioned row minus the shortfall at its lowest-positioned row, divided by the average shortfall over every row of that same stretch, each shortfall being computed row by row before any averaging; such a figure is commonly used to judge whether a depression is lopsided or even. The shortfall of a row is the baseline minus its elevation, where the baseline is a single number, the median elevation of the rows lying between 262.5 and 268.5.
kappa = -0.4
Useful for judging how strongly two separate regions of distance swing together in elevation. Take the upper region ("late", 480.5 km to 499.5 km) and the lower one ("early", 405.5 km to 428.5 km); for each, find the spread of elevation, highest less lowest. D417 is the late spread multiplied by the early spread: 0.042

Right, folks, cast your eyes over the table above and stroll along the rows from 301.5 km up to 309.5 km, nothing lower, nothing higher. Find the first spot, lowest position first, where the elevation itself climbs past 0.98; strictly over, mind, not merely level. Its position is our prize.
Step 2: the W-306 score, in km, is 302.0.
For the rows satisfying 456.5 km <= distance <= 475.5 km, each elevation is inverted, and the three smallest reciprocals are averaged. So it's 0.93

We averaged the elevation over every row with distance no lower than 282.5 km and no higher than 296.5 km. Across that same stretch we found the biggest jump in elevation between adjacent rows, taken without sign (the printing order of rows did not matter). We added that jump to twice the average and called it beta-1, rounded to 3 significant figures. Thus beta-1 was 1.86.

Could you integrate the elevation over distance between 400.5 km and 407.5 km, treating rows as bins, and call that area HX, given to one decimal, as 7.6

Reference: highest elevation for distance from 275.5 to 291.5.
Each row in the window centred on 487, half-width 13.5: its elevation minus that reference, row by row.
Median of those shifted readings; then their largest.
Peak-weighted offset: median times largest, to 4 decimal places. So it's 0.0001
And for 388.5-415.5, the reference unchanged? 0.0091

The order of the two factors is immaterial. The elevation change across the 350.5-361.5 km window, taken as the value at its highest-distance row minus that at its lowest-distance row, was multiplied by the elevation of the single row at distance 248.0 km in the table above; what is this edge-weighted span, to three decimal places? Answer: 0.015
